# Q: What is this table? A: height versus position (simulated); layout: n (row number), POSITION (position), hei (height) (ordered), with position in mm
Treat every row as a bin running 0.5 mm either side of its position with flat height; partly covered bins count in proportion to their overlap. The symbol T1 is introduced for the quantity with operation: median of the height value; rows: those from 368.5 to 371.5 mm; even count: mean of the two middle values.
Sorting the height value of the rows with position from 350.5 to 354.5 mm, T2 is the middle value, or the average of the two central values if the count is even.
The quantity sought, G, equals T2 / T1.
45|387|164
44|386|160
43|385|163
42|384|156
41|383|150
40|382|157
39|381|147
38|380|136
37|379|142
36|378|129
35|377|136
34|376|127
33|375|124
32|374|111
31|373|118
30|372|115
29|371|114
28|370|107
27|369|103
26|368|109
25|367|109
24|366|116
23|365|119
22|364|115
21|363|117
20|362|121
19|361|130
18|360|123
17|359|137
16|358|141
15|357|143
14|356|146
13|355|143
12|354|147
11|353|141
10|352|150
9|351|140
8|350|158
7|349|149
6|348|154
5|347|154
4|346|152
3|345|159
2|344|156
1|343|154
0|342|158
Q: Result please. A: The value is 1.35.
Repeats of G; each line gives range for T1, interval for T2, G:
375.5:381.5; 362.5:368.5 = 0.85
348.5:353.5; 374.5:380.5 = 0.89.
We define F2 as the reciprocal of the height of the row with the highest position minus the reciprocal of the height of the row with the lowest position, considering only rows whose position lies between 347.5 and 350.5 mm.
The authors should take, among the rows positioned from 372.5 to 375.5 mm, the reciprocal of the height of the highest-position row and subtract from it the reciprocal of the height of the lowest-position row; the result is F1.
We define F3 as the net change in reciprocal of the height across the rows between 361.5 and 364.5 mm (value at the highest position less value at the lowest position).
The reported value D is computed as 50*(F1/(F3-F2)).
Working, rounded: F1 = -0.0004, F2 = -0.0002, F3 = 0.0004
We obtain -34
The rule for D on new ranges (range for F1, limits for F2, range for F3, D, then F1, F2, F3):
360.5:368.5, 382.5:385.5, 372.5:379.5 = -82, 0.0015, -0.0005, -0.0014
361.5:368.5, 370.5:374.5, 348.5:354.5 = -312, 0.0009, 0.0002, 0.0001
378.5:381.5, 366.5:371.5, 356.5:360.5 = -8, -0.0002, -0.0004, 0.0011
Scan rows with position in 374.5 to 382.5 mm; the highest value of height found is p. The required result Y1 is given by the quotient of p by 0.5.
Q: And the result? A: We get 314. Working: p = 157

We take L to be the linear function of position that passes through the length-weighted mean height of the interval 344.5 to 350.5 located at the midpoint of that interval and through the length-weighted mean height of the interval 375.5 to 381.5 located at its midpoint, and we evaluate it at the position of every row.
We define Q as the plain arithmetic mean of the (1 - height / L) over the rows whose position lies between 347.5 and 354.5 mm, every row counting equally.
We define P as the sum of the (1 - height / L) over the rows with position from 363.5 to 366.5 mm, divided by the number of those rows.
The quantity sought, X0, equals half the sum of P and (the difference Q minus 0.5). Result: -0.14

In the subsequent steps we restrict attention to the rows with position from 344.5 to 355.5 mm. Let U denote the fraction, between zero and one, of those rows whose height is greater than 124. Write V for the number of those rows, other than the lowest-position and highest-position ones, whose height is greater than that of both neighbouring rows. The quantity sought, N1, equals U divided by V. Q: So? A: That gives 0.333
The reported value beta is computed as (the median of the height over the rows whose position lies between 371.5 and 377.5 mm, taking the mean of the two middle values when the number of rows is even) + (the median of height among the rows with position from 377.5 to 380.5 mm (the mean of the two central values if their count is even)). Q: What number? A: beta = 257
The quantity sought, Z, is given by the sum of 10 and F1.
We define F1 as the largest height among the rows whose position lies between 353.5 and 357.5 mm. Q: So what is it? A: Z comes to 157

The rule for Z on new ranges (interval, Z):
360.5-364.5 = 140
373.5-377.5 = 146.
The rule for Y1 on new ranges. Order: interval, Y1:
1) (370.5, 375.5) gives 248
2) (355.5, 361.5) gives 292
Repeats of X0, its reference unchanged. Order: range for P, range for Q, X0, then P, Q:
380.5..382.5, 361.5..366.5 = -0.22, -0.131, 0.19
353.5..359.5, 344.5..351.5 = -0.22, 0.042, 0.01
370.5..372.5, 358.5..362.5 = -0.09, 0.184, 0.13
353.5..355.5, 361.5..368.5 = -0.13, 0.035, 0.20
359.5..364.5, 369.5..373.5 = -0.07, 0.169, 0.19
